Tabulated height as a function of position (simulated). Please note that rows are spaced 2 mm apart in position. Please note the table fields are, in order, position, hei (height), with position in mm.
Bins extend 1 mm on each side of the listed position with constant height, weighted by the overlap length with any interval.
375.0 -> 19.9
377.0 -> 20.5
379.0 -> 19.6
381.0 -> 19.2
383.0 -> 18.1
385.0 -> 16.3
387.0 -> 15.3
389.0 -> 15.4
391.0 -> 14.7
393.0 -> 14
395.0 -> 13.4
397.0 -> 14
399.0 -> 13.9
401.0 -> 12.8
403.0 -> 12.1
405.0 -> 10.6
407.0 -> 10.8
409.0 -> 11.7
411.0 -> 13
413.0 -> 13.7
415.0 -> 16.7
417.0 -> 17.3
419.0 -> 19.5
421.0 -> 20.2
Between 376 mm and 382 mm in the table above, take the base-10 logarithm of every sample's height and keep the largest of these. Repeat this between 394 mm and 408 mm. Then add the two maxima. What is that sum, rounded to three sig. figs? 2.46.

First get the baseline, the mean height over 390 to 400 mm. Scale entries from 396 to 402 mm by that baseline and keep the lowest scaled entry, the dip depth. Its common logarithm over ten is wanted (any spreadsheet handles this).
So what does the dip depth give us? -0.004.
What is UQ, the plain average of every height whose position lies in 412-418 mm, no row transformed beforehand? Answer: 16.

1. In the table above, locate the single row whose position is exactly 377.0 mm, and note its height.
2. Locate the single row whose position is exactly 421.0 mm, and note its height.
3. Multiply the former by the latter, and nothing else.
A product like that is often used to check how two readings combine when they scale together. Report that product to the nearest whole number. 414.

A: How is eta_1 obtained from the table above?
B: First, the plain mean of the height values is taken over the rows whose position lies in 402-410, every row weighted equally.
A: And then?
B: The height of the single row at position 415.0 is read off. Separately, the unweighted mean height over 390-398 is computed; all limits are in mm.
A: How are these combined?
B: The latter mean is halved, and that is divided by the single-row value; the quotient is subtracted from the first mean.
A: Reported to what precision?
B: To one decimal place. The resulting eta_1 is 10.9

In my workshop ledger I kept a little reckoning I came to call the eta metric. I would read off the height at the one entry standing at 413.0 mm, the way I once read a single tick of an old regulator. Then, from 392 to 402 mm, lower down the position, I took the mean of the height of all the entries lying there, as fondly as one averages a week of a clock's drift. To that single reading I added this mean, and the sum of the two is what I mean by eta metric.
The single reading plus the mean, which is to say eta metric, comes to 27.3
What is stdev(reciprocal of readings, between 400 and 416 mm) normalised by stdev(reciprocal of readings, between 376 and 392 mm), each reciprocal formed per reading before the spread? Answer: 1.5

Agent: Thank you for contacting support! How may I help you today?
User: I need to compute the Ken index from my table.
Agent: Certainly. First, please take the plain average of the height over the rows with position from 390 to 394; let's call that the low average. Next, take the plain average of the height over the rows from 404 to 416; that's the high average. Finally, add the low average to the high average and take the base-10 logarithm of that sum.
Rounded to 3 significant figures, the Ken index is 1.43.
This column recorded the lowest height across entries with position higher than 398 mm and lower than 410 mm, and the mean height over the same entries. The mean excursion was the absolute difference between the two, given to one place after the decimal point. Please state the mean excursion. 1.4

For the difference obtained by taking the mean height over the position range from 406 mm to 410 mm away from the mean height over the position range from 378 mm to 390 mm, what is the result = 6.1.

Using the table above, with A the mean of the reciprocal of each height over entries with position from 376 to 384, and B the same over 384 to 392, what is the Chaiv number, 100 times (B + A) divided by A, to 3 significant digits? 225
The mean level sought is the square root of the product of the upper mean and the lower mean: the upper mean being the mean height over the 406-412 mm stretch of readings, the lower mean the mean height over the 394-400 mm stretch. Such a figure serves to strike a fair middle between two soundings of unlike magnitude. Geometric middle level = 12.8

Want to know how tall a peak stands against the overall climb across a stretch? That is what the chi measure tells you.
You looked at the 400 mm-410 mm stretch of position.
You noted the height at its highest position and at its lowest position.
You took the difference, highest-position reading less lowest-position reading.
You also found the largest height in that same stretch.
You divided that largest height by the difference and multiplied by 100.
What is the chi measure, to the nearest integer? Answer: -1164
